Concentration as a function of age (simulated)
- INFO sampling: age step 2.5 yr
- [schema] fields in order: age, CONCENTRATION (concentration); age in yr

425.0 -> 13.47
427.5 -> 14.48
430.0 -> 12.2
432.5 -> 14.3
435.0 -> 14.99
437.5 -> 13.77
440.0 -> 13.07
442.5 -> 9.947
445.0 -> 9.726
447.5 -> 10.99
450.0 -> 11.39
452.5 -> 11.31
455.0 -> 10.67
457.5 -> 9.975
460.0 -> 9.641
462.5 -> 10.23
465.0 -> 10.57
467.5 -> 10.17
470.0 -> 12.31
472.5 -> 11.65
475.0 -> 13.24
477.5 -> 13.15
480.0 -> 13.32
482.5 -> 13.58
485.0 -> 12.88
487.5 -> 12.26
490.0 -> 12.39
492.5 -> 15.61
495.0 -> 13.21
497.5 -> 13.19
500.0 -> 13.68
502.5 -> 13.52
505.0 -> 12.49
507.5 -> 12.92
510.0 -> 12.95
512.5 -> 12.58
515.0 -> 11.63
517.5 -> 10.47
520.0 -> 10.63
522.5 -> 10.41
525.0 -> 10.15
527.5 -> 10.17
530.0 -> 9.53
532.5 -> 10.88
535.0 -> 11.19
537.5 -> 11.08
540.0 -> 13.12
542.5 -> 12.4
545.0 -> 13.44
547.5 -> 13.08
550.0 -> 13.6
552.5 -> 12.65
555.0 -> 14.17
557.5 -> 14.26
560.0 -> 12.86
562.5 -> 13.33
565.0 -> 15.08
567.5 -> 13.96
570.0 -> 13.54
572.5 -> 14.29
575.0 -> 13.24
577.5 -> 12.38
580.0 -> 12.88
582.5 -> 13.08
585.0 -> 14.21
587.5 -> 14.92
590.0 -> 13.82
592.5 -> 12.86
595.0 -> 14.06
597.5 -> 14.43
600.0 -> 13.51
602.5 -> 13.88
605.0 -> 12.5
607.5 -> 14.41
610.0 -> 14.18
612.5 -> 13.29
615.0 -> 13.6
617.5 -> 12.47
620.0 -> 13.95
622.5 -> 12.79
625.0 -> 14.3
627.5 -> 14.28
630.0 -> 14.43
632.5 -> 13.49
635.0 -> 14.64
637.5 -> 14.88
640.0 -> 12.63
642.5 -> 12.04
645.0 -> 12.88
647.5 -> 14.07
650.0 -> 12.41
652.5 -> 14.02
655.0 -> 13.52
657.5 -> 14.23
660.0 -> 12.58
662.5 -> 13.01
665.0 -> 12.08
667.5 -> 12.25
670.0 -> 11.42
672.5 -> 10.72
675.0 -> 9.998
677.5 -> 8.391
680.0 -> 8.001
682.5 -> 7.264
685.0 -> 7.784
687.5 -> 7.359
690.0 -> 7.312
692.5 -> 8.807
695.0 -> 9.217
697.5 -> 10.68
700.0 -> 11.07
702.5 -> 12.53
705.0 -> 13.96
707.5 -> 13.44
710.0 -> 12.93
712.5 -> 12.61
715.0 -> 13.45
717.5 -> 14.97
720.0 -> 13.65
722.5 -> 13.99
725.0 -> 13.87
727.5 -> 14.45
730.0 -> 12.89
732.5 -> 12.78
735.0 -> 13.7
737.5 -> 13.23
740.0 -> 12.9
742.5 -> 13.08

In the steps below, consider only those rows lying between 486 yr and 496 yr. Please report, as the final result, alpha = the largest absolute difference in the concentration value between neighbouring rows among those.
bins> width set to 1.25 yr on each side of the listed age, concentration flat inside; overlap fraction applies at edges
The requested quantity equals 3.2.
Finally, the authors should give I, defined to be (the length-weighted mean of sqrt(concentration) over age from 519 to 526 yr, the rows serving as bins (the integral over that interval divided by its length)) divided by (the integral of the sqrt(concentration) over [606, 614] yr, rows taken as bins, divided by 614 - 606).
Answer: 0.86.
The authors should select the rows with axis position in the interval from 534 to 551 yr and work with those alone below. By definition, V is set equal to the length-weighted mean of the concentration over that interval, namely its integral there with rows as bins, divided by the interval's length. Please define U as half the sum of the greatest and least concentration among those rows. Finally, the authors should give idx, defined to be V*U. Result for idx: 155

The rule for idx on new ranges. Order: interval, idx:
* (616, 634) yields 184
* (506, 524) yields 136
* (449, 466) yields 111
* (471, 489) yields 162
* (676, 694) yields 63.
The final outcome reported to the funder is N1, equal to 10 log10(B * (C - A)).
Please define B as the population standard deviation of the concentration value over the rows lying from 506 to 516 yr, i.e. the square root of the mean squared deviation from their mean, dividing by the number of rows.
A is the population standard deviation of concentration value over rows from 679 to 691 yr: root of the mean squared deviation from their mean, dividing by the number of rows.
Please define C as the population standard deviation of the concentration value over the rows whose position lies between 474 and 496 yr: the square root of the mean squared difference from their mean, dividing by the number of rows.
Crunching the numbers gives -4.8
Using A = 0.3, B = 0.5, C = 0.91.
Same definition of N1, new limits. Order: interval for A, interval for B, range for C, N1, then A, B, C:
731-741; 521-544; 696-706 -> 0.0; 0.4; 1.1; 1.30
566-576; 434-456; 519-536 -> -7.6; 0.4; 1.7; 0.50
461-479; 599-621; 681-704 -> -4.2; 1.2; 0.6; 1.81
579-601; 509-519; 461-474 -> -8.0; 0.7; 1.0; 0.85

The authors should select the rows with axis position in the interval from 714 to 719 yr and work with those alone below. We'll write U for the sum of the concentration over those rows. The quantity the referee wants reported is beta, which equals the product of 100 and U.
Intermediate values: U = 28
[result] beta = 2842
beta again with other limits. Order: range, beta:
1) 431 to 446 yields 7580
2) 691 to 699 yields 2870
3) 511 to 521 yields 4531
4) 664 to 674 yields 4647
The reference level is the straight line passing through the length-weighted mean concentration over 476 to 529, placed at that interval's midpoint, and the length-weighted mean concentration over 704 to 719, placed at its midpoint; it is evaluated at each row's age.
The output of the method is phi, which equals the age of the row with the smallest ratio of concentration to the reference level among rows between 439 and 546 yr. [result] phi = 530.0 yr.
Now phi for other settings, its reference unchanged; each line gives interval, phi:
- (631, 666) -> 665.0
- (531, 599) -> 532.5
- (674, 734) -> 682.5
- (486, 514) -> 487.5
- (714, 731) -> 730.0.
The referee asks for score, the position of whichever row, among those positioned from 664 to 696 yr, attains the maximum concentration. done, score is 667.5 yr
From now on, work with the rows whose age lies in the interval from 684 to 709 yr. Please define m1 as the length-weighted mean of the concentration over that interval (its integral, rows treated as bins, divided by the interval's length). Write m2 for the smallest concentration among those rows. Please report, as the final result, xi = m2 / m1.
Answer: 0.71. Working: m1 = 10.3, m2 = 7.312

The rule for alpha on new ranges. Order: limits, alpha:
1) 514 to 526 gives 1.2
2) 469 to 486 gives 1.6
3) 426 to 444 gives 3.1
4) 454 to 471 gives 2.1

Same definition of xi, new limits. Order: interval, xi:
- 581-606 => 0.91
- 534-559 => 0.86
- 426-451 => 0.78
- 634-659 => 0.89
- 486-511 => 0.93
